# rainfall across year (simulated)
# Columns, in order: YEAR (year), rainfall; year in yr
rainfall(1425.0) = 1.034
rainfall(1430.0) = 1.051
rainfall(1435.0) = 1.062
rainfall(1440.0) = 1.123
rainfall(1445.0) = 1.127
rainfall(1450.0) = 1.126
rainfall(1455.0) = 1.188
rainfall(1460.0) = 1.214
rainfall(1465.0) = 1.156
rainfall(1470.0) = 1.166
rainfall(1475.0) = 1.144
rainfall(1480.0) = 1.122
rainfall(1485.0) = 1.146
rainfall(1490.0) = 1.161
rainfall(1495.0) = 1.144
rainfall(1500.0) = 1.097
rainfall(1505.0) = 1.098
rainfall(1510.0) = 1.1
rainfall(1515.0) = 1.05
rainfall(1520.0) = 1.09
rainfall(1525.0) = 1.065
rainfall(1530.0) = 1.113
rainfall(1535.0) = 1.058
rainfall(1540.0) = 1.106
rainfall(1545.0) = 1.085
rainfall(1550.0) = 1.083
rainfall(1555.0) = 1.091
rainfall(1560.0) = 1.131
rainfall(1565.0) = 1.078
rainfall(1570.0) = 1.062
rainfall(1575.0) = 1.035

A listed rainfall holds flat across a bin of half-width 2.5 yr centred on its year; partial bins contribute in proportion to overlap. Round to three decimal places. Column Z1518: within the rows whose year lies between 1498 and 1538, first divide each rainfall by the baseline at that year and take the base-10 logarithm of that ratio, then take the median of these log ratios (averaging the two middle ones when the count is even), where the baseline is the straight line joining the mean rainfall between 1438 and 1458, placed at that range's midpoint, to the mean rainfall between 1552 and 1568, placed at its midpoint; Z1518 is -0.010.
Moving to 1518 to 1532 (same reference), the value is -0.010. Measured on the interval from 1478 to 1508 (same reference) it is 0.002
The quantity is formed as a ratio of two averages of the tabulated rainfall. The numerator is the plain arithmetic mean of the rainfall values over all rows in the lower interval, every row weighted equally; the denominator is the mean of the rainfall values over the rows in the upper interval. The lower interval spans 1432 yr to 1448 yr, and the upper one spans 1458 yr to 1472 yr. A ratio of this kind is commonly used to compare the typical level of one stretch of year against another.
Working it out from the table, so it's 0.94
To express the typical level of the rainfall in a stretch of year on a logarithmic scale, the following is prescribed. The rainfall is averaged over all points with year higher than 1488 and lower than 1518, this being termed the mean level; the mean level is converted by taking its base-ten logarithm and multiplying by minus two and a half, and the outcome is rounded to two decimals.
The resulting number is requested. -0.11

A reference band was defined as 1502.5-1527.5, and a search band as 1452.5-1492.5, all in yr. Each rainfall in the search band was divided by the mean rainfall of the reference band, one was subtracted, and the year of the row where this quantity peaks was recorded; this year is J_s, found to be 1460.0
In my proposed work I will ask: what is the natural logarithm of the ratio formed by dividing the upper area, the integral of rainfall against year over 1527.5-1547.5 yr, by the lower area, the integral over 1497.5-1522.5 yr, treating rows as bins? -0.22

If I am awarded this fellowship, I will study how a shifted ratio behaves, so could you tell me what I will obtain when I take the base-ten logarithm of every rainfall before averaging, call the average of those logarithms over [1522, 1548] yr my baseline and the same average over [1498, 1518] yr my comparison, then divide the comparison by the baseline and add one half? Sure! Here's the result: 1.51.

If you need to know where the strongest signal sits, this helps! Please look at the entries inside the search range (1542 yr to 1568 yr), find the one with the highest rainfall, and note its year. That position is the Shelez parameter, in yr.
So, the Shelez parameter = 1560.0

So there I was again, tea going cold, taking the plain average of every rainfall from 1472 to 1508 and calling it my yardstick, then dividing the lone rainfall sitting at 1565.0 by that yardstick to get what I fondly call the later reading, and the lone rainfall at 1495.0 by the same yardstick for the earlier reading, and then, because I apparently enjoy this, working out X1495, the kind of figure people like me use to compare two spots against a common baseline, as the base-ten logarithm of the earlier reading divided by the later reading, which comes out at 0.03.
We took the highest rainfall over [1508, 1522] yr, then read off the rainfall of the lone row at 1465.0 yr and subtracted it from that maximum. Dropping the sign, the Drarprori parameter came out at 0.056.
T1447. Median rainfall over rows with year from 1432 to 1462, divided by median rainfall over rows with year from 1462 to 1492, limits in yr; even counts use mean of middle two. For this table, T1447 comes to 0.98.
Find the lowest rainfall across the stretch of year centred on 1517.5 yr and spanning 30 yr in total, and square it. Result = 1.10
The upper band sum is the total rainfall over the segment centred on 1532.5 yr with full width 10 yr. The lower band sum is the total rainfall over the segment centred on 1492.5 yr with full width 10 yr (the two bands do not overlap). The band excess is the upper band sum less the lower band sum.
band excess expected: -0.13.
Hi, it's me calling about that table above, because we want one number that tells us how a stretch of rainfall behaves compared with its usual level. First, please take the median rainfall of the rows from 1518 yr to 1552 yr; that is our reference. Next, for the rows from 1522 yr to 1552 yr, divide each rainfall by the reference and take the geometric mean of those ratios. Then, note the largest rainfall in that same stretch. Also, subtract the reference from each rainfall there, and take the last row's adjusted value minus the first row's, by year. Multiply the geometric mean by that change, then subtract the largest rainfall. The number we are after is -1.10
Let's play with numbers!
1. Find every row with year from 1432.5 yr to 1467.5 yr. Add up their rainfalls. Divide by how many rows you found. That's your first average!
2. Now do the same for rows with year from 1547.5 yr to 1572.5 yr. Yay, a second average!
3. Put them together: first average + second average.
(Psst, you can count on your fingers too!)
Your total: 2.23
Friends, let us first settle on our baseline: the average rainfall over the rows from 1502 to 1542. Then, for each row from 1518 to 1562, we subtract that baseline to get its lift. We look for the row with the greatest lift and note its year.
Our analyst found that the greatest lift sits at 1560.0 yr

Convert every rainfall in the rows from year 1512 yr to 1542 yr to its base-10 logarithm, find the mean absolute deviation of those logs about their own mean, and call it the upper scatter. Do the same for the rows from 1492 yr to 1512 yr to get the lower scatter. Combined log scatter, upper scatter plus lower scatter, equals 0.0157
